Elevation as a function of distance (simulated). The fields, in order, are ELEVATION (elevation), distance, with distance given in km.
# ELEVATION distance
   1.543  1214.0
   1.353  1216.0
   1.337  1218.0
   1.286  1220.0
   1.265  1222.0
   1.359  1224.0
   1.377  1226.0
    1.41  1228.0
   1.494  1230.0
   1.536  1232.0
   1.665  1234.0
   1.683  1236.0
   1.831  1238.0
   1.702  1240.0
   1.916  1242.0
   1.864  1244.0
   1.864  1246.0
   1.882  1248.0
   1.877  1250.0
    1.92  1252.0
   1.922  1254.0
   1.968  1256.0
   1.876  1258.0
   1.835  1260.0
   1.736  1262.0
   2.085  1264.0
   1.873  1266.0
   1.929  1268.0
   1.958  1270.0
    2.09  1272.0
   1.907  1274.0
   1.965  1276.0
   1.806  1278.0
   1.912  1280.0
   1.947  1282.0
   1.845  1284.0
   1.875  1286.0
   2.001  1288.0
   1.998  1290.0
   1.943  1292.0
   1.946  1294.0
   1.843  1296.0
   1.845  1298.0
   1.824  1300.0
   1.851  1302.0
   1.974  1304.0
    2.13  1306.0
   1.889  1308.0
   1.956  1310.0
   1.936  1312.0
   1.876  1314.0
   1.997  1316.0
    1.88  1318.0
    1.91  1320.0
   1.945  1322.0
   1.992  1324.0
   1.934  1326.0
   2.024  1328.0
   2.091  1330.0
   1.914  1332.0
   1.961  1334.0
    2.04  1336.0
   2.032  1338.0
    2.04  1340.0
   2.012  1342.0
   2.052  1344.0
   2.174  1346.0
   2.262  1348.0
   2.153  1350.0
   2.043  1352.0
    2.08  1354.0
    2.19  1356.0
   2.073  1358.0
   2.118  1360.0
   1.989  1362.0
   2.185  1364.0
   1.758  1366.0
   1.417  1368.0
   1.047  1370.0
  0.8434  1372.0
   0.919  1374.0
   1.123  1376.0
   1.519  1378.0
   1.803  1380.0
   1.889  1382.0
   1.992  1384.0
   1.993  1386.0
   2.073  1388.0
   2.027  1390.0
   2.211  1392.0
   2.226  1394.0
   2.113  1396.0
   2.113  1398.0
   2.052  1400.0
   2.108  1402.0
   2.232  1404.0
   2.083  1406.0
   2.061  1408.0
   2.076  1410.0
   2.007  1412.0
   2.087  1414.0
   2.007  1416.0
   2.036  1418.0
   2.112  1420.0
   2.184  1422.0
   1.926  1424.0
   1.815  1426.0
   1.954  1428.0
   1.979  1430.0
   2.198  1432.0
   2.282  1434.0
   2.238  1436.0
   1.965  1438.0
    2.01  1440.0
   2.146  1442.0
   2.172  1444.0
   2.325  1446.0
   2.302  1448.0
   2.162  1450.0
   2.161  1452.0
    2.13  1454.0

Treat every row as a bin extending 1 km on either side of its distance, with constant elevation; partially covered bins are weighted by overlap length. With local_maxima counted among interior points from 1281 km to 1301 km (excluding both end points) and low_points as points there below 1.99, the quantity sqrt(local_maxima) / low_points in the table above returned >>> 0.22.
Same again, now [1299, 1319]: 0.22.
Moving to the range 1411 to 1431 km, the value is 0.35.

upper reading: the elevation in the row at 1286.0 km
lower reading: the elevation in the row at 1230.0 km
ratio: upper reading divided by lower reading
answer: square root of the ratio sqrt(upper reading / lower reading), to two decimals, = 1.12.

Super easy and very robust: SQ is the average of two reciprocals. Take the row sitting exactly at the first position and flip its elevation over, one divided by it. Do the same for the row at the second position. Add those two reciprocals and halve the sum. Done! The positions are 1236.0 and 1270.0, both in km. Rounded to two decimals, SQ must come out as 0.55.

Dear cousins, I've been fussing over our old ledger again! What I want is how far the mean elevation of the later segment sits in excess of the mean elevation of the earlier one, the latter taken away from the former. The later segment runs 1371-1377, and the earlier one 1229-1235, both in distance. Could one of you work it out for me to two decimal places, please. -0.60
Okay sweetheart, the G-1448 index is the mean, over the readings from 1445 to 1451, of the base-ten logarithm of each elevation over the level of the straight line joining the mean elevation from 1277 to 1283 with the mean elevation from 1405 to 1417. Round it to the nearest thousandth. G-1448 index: 0.032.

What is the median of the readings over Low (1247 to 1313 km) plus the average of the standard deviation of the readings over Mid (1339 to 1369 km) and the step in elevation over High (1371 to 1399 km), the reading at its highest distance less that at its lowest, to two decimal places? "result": 2.66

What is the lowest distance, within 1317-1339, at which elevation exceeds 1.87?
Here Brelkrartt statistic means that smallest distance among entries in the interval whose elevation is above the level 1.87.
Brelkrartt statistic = 1318.0 km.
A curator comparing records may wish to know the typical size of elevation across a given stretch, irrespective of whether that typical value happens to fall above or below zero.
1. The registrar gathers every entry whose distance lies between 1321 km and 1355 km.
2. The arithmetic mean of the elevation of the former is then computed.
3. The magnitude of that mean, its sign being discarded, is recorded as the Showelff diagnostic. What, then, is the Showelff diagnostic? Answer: 2.04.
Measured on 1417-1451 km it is 2.11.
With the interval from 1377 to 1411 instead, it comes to 2.03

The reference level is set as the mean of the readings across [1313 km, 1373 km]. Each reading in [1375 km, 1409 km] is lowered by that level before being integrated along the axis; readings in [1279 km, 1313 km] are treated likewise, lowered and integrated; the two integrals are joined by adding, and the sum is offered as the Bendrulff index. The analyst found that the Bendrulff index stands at 1.1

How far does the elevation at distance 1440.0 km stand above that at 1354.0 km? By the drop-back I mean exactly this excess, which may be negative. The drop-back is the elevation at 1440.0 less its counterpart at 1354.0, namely -0.07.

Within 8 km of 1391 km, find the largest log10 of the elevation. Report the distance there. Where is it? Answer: 1394.0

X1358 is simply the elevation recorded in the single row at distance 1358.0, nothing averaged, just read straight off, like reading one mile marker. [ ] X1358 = 2.073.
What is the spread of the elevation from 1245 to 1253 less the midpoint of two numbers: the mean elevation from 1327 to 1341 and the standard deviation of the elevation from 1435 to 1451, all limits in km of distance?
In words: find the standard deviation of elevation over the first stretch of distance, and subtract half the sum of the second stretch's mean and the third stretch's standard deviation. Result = -1.05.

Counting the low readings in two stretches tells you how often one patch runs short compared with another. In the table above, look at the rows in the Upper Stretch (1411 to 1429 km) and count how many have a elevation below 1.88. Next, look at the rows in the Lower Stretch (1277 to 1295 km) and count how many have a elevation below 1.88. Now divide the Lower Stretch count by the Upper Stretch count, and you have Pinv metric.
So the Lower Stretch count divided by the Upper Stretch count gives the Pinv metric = 3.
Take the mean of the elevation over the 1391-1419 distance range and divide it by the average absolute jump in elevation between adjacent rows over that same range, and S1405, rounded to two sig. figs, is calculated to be 34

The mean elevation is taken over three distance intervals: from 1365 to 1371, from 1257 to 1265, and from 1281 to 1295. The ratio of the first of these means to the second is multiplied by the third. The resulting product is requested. 1.4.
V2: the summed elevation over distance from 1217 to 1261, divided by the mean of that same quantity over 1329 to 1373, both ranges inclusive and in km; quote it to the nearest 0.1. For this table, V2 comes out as 19.1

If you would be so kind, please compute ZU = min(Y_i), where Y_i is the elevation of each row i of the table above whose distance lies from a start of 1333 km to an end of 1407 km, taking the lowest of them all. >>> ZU 0.8434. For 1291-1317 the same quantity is 1.824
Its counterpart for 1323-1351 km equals 1.914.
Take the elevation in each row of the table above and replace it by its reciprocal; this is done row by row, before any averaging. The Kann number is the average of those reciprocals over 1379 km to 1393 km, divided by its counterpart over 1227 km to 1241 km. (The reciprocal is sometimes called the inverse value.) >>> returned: 0.81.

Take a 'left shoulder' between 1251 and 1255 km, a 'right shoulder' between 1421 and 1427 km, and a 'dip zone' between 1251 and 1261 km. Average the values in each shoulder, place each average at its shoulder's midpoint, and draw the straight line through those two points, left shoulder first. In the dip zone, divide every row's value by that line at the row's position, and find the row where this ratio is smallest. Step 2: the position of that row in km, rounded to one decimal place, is 1260.0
